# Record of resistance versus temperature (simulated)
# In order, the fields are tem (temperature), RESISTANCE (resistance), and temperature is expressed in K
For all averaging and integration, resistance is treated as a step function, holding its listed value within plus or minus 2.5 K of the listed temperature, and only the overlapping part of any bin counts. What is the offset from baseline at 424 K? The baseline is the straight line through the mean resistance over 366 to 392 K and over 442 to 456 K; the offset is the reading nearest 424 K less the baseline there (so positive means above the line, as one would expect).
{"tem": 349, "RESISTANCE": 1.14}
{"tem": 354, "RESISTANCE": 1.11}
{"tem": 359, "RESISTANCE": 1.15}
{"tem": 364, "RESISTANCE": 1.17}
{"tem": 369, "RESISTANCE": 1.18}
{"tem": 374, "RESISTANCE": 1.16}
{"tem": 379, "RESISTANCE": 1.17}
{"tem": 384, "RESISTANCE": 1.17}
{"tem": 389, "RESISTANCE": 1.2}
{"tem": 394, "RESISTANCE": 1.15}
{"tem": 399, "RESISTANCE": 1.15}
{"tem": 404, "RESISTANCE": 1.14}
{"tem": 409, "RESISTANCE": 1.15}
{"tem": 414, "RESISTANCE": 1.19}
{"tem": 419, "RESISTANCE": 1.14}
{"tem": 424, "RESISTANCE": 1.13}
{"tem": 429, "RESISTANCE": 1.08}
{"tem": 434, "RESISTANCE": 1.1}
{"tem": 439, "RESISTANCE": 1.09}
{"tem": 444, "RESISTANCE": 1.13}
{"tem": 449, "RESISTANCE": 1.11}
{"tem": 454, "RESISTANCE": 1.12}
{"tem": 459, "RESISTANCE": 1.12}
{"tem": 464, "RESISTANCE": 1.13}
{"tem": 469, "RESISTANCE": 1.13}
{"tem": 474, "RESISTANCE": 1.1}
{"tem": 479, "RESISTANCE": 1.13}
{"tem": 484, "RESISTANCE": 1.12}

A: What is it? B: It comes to -0.010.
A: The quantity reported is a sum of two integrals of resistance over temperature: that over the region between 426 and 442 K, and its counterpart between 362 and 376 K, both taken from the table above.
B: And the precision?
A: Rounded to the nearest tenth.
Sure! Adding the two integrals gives 33.9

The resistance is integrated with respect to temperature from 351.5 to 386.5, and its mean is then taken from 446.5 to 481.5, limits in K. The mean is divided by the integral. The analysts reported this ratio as 0.0276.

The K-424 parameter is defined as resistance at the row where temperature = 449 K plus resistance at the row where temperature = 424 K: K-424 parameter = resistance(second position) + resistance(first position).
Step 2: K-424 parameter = 2.24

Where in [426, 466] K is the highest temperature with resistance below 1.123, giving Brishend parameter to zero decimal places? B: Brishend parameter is 459 K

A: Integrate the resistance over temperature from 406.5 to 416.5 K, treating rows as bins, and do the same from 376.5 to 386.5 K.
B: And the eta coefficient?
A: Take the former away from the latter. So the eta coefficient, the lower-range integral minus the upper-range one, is 0.0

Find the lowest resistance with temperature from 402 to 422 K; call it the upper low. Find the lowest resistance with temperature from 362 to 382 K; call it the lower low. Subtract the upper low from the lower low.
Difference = 0.020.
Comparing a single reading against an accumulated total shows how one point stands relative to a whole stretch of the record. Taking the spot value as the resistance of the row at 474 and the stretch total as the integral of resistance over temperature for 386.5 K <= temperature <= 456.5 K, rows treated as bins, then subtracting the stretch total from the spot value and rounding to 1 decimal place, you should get -78.3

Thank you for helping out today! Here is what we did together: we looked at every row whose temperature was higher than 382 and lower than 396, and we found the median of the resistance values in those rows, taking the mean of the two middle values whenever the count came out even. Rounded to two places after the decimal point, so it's 1.17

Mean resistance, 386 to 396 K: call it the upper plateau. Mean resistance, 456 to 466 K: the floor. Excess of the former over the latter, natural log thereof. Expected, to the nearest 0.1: -3.0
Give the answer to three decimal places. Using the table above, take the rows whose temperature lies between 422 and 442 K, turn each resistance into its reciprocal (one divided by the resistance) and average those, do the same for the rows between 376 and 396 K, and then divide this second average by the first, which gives 0.938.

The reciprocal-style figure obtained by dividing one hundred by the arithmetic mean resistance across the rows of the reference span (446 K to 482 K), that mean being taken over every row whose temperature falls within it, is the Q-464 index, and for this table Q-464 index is 89.3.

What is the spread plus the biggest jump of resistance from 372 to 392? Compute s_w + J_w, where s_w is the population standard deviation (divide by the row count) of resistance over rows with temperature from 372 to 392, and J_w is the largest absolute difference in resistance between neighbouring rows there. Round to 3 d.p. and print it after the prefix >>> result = 0.045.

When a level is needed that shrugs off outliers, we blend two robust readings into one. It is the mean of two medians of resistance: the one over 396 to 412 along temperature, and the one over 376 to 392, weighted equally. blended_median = 1.160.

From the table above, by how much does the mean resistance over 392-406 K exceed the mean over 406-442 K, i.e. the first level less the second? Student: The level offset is 0.021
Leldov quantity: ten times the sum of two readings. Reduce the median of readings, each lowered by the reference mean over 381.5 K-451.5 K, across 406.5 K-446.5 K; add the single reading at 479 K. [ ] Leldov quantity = 11.2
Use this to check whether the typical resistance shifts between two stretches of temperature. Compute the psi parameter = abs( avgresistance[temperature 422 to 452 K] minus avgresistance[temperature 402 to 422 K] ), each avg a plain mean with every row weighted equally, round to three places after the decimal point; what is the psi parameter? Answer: 0.048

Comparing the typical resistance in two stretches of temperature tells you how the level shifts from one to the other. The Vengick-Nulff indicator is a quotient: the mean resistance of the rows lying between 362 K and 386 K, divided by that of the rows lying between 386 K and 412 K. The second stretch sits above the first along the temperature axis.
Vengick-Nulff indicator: 1.010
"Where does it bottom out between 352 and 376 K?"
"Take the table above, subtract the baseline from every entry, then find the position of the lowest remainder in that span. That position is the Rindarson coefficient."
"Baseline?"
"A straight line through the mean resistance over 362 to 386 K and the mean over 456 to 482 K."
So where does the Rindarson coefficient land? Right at 354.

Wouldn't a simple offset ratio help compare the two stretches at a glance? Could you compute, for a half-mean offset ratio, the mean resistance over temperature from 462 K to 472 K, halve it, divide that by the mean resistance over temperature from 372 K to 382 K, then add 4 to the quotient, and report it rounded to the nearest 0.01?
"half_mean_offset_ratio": 4.48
